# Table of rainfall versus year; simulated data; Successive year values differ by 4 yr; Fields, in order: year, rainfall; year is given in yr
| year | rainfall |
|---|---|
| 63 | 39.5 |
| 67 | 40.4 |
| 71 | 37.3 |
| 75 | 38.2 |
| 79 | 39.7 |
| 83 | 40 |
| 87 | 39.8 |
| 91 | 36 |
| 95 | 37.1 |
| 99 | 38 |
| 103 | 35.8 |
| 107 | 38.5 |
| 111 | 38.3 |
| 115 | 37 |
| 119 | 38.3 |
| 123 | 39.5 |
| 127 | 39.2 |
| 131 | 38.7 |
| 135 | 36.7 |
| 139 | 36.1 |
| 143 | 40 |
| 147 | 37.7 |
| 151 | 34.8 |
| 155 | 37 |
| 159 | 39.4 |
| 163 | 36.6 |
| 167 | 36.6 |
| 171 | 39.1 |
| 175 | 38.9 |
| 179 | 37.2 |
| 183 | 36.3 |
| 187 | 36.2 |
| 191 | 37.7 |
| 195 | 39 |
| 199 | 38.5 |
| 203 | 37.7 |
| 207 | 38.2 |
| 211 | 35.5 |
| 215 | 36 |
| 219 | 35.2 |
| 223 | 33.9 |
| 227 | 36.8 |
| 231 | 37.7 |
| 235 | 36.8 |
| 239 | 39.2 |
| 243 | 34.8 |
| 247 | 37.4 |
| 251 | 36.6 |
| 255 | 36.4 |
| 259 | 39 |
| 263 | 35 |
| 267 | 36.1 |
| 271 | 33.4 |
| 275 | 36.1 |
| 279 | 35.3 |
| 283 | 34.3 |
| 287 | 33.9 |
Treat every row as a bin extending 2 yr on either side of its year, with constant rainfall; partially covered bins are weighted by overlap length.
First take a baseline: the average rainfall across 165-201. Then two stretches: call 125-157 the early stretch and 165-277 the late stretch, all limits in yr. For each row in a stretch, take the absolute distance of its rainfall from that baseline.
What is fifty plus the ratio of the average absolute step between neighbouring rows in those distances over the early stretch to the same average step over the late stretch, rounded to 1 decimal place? 51.2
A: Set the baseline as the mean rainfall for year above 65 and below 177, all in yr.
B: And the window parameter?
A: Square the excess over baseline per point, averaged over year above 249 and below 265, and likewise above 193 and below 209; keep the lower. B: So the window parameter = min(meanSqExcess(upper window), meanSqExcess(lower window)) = 0.3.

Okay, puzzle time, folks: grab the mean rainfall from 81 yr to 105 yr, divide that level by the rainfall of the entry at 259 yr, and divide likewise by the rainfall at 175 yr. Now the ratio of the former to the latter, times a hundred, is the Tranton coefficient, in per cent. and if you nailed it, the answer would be 100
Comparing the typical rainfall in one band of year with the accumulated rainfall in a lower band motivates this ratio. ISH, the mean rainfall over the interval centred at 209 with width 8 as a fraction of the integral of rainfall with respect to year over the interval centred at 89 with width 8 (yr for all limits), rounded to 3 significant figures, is 0.122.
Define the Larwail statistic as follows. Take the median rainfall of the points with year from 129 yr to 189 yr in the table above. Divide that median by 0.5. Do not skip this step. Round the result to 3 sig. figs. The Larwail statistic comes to 74.0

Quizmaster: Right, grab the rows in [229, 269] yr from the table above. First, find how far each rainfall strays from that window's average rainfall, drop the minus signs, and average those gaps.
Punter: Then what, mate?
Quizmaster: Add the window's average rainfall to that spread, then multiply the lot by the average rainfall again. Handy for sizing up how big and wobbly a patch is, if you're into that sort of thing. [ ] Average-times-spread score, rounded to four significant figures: 1404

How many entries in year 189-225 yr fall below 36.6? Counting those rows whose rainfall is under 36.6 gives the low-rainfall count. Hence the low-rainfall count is 4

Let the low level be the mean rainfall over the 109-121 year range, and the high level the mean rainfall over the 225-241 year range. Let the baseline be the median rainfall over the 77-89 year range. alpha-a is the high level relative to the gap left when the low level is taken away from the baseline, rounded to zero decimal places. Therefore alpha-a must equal 19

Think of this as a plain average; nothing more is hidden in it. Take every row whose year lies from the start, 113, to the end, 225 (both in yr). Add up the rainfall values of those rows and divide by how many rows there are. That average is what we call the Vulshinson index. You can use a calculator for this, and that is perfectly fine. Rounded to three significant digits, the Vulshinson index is 37.4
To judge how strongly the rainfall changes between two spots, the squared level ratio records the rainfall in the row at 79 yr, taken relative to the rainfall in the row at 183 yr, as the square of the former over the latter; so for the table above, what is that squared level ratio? 1.20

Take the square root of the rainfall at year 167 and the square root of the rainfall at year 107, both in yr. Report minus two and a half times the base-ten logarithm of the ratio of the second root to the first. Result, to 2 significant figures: -0.027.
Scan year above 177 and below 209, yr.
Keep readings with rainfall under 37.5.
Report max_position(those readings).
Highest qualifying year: 187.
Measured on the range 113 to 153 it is 151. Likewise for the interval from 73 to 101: 95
